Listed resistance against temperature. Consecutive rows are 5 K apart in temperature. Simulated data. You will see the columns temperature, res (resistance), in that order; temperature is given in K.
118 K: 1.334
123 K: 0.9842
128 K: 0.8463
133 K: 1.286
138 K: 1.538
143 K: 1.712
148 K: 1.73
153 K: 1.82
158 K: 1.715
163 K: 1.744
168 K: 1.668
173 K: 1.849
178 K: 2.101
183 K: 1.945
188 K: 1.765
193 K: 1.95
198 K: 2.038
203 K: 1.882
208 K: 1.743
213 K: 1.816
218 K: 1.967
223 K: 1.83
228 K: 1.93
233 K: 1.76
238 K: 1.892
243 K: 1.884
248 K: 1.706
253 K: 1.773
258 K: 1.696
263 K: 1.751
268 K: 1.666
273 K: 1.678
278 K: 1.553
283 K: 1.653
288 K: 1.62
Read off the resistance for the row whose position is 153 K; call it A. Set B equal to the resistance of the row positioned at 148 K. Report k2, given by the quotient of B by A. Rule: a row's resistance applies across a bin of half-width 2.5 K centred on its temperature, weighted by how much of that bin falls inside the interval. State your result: 0.95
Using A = 1.82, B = 1.73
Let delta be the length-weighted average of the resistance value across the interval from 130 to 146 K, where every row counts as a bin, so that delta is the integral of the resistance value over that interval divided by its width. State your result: 1.50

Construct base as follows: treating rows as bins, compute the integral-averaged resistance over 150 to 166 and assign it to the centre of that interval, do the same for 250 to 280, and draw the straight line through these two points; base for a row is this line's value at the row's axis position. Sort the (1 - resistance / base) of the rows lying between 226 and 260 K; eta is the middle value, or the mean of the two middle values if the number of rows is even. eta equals -0.05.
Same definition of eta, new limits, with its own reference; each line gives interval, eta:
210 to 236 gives -0.07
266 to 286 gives 0.01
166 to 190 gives -0.06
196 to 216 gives -0.07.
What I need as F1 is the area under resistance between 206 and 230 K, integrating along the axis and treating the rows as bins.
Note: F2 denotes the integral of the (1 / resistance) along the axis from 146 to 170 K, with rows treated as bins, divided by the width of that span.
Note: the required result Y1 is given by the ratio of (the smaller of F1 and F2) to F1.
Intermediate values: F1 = 44.6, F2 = 0.576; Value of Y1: 0.0129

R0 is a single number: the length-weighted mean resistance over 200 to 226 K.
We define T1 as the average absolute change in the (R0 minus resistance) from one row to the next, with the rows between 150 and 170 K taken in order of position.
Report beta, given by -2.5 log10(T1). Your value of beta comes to 2.9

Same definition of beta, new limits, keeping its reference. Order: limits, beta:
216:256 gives 2.4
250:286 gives 2.8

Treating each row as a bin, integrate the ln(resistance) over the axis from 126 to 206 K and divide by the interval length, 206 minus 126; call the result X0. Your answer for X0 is 0.530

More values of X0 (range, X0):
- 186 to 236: 0.624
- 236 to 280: 0.548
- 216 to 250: 0.616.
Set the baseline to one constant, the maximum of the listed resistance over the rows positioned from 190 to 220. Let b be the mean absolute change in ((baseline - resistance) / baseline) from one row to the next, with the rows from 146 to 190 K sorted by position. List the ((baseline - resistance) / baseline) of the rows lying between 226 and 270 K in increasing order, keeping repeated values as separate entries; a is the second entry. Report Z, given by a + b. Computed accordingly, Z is 0.14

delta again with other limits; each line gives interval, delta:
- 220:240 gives 1.85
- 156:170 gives 1.71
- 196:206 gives 1.95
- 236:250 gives 1.83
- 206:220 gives 1.84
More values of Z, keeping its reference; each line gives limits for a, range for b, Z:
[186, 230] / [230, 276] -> 0.07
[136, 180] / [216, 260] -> 0.15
